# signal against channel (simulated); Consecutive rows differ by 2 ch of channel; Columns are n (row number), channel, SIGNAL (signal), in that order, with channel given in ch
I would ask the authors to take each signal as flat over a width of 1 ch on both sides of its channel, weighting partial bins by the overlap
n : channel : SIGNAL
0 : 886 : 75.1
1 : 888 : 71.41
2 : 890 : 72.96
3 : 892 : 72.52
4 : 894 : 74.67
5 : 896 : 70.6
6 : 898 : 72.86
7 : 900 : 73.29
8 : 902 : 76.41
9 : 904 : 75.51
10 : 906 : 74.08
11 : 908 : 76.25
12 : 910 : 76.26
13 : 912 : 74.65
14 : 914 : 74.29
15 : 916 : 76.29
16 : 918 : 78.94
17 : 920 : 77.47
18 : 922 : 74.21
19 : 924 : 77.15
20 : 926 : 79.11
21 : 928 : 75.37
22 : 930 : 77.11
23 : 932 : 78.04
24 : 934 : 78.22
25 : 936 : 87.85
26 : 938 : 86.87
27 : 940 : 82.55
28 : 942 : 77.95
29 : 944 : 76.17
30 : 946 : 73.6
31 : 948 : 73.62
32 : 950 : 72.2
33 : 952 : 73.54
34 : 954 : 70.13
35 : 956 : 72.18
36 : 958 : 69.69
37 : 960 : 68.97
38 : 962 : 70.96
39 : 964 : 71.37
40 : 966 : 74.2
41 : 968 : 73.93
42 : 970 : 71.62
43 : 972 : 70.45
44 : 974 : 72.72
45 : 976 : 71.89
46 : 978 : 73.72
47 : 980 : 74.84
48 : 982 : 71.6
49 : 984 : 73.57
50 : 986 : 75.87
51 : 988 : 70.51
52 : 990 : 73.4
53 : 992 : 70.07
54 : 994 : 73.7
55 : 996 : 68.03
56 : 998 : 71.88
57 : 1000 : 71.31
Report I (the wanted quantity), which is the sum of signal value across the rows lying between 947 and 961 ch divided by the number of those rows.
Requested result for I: 71.5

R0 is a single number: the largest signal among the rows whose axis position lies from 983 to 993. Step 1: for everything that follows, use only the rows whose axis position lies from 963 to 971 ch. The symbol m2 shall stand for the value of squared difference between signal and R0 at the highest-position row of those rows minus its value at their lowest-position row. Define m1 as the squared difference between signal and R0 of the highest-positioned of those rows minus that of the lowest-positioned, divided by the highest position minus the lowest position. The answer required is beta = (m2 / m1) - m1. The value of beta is 6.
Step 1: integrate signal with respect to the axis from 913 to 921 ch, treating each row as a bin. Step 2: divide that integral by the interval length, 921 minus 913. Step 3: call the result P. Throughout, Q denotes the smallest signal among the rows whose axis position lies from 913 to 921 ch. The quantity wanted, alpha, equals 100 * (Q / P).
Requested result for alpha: 96.8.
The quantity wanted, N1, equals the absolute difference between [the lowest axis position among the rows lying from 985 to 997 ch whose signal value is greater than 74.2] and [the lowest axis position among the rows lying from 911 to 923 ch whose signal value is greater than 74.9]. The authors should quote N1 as 70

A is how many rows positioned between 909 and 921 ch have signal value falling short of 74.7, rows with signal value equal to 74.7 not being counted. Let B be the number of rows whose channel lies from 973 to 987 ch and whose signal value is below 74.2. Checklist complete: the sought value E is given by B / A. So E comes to 2.5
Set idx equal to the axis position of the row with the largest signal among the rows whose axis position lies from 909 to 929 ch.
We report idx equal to 926 ch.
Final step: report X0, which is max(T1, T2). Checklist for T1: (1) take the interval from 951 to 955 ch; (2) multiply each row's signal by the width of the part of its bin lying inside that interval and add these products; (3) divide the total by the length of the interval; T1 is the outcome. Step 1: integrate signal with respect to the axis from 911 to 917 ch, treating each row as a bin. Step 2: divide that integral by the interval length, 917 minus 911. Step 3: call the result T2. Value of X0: 75.1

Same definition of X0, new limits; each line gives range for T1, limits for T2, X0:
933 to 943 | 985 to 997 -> 82.7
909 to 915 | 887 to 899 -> 75.1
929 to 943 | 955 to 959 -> 81.2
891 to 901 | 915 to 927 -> 77.2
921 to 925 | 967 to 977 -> 75.7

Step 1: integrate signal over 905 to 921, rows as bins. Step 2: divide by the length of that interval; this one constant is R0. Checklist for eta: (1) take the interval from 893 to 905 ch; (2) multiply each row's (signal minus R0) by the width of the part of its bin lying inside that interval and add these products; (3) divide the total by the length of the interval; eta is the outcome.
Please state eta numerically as -2.1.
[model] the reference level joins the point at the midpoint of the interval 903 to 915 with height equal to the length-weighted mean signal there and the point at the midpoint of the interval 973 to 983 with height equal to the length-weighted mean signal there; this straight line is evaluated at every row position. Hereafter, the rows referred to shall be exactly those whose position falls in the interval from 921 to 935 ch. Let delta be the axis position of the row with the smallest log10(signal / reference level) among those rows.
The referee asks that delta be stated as 922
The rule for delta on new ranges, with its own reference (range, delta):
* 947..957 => 954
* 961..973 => 972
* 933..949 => 946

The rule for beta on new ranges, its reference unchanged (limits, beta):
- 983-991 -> 6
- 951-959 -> 1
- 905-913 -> 6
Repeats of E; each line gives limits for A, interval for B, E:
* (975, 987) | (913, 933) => 0.0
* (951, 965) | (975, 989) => 0.7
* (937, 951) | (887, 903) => 2.0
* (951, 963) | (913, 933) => 0.0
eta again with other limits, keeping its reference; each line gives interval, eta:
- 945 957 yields -3.5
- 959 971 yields -4.2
